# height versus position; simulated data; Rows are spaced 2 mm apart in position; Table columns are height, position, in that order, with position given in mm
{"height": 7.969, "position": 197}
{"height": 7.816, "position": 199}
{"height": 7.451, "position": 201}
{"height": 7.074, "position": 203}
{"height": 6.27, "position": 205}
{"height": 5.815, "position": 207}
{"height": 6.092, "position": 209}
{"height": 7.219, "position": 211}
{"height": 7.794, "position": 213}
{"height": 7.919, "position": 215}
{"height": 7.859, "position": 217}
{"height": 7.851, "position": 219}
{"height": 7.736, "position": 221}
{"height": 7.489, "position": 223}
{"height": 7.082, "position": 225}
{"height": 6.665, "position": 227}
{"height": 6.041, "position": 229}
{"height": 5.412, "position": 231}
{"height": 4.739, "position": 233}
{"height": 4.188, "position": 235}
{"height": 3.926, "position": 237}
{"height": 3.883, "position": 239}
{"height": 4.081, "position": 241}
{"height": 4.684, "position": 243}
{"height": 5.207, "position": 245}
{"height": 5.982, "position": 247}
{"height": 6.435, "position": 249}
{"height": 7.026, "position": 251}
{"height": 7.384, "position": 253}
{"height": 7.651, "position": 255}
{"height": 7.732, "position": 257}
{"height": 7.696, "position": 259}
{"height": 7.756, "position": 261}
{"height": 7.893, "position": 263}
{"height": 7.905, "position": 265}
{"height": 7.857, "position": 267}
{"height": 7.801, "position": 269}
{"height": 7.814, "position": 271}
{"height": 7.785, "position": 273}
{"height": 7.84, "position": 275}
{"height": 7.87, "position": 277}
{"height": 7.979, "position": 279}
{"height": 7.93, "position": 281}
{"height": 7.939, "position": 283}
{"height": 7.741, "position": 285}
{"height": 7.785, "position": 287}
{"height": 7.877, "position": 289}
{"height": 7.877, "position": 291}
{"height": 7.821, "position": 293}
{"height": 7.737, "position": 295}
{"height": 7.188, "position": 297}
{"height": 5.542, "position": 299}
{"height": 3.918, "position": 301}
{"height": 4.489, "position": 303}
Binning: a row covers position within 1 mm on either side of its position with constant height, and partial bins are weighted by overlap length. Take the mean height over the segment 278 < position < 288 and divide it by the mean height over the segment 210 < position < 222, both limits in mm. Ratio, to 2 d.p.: 1.02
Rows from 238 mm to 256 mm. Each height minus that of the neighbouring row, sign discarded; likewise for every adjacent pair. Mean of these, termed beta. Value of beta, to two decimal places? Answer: 0.47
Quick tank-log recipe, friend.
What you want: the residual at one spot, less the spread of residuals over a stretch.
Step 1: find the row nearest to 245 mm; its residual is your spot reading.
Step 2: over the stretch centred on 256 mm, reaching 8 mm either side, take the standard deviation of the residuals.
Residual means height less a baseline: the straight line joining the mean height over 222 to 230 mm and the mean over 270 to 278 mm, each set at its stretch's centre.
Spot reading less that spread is -2.4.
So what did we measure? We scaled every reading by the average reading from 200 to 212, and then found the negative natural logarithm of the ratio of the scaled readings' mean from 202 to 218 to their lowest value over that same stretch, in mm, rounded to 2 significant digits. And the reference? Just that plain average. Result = -0.19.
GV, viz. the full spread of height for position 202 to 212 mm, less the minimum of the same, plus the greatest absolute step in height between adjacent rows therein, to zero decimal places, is -3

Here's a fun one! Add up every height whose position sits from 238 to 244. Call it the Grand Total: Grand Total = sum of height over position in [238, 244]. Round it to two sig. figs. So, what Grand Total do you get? 13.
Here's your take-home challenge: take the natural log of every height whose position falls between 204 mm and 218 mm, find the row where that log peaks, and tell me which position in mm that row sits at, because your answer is 215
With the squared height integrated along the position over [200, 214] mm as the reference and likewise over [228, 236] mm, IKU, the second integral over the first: 0.3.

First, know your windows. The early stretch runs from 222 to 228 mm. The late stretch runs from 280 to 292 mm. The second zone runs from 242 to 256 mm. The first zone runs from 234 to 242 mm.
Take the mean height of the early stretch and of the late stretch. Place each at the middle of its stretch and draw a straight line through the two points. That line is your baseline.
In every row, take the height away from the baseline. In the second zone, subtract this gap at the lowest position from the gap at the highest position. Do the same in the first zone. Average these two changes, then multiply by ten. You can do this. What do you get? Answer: -13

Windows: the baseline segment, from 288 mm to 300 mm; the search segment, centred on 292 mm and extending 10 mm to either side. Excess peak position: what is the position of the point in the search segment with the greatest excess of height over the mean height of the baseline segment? 283 mm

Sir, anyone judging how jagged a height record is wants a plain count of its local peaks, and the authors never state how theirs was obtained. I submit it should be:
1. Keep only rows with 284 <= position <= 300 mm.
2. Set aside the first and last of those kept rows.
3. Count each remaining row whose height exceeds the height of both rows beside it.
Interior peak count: 0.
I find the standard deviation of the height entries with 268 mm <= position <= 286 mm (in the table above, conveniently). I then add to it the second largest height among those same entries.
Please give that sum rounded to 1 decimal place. 8.0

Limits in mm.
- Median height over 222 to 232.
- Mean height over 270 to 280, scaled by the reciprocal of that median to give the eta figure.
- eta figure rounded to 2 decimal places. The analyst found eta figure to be 1.18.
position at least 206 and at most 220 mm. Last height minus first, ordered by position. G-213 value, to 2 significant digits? 2.0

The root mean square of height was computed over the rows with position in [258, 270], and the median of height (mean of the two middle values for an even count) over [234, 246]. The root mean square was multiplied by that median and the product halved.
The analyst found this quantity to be 16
